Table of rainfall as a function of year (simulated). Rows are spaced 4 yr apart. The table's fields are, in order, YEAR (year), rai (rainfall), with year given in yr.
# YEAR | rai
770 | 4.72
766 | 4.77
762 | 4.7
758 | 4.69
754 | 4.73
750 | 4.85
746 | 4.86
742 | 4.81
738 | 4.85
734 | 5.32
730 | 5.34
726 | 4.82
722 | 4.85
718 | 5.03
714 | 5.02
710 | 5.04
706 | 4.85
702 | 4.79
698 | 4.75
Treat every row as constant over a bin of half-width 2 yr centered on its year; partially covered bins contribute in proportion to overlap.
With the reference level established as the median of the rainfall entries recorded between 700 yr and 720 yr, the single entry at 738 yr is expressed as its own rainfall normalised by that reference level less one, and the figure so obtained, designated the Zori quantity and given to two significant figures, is -0.034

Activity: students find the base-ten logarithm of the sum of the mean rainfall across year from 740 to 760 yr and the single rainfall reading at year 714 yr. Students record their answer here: 0.99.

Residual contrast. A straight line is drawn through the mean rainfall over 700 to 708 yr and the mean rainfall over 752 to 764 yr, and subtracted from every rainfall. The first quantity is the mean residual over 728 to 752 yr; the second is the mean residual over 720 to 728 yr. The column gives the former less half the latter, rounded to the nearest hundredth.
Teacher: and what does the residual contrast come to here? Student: 0.23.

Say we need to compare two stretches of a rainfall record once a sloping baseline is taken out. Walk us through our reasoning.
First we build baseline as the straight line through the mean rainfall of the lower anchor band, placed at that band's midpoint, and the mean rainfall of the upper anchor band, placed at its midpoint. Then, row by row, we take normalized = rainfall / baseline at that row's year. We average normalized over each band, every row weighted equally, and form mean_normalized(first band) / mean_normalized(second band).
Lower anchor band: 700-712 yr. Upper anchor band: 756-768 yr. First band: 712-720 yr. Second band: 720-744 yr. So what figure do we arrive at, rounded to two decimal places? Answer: 1.00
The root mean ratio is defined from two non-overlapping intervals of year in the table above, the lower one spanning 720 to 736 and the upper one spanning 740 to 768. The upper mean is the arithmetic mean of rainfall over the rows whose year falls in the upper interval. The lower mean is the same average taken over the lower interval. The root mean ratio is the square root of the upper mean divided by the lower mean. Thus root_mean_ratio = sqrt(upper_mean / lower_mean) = 0.97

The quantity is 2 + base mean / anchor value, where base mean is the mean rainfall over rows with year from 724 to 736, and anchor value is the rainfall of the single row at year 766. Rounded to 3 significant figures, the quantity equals 3.08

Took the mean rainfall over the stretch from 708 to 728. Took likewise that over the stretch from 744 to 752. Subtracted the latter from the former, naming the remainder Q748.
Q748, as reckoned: 0.10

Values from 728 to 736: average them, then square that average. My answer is 28.4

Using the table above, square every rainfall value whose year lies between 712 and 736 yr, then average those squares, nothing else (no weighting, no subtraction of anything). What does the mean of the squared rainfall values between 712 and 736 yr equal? 25.7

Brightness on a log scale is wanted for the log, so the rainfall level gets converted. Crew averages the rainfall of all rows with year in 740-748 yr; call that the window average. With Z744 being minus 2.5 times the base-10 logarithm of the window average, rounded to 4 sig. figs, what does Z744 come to -1.711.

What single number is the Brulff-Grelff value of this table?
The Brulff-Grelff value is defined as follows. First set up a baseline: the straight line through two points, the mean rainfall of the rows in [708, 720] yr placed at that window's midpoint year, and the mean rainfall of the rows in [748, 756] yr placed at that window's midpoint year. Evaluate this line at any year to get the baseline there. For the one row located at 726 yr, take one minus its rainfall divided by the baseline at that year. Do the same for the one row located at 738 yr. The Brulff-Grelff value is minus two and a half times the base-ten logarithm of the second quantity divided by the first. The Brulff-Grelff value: 1.67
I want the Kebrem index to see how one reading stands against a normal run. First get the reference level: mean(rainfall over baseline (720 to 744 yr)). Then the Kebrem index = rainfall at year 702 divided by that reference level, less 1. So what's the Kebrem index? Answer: -0.042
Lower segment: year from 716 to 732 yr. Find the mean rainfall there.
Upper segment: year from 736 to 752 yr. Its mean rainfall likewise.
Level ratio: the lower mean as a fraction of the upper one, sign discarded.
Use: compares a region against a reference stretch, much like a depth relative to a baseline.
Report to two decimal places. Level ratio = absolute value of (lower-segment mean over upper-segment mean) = 1.03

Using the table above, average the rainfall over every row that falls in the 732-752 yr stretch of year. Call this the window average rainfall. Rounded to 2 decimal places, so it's 4.94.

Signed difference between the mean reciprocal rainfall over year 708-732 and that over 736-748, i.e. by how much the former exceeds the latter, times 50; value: -0.35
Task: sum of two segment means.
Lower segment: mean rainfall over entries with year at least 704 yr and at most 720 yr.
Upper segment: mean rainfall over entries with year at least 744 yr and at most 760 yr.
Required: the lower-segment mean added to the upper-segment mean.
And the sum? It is 9.8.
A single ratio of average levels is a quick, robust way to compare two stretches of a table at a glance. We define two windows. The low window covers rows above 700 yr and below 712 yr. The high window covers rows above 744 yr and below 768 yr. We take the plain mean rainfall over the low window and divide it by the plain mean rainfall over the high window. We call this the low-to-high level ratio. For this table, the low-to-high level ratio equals 1.03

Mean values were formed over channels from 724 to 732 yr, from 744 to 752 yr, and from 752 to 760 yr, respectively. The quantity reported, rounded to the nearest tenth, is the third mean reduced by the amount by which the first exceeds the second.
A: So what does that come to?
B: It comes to 4.5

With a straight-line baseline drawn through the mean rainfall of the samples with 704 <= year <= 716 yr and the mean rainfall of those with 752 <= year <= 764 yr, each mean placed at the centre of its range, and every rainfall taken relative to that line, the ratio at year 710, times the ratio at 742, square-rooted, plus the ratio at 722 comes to 2.00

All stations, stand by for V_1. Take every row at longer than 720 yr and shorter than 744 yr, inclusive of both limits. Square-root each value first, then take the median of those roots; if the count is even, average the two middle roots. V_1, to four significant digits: 2.202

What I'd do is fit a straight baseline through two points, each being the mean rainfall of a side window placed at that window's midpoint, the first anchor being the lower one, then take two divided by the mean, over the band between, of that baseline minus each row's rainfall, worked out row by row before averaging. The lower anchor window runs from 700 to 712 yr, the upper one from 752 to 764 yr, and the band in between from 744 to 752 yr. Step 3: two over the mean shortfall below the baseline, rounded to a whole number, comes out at -18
